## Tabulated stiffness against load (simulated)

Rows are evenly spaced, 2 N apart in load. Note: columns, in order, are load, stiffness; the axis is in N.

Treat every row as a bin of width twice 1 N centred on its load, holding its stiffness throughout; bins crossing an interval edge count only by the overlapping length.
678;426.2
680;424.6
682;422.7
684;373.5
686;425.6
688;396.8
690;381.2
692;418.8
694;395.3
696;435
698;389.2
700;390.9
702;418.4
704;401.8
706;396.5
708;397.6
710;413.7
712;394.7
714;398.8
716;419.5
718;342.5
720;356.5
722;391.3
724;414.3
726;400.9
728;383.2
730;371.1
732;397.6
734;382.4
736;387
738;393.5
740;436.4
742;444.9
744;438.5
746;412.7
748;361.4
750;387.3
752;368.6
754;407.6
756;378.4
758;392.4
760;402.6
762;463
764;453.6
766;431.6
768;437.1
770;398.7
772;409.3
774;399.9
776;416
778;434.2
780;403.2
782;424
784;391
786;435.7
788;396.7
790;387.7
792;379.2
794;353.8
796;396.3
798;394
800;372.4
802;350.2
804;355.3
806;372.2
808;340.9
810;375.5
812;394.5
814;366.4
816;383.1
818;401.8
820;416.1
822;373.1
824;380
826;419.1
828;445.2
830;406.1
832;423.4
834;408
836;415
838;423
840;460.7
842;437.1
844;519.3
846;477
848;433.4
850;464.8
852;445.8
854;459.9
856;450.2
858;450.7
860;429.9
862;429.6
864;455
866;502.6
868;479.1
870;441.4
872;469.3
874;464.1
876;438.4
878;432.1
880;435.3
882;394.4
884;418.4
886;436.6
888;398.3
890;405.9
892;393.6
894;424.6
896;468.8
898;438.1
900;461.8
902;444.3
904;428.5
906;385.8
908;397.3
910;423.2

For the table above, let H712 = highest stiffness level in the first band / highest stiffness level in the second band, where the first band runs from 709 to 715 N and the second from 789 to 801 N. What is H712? 1.04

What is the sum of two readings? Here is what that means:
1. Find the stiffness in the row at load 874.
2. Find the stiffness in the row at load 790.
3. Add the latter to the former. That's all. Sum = 852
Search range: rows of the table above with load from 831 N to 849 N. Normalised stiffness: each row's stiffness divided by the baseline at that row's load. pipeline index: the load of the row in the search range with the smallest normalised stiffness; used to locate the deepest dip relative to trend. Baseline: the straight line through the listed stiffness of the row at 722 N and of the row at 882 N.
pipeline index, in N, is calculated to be 834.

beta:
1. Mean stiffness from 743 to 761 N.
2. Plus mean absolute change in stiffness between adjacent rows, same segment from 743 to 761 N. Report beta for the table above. 421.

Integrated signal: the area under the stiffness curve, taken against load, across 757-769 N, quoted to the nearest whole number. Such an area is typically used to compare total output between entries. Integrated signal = 5161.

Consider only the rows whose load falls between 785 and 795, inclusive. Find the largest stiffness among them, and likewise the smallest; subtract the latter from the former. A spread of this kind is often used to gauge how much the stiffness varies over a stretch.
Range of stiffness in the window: 82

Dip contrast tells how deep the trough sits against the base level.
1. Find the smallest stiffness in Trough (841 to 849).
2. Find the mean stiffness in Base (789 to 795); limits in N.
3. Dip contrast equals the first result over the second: 1.16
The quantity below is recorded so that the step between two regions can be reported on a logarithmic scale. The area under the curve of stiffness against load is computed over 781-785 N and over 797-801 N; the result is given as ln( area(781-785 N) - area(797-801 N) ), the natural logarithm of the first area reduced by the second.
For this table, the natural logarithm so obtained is 4.6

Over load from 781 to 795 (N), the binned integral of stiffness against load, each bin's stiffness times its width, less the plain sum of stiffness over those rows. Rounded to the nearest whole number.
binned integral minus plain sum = 2768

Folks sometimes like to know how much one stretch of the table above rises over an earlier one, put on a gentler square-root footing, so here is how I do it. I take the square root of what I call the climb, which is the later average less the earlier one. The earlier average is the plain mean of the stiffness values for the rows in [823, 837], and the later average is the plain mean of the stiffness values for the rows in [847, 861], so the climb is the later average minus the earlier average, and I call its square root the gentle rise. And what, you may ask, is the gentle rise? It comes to 5.8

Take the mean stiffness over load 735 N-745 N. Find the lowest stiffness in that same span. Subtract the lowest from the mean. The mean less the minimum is 33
